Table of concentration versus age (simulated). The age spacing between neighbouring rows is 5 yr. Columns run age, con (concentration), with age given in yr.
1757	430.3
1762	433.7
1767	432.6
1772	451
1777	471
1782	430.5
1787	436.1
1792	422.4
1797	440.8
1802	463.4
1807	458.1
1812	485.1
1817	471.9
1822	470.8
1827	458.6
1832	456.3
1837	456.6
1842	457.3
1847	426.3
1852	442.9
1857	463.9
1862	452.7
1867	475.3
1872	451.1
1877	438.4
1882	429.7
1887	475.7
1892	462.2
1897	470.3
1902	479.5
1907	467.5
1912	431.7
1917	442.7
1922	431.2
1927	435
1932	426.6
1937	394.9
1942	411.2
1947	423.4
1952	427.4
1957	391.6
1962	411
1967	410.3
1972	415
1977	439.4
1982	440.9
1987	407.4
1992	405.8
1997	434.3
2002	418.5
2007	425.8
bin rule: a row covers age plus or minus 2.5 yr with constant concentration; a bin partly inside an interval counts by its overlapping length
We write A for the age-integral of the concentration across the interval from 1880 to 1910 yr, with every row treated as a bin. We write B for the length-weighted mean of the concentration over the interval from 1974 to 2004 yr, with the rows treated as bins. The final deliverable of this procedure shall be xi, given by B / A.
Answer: 0.0305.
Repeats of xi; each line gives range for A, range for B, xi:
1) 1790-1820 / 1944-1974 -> 0.0301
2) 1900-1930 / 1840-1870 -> 0.0338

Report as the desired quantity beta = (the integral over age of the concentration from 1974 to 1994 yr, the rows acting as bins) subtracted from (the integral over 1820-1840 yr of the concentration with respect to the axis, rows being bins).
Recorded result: 733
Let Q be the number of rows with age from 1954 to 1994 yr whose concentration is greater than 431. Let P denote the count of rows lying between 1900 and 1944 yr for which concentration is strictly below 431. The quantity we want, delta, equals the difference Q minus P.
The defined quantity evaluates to -1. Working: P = 3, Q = 2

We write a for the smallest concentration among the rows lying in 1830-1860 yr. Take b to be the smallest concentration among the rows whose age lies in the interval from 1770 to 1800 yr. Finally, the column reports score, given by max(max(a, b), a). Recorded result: 426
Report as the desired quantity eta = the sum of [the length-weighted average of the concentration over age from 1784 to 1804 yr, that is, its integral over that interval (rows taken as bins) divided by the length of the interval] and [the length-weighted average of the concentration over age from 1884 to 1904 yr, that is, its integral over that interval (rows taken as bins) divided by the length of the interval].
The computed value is 911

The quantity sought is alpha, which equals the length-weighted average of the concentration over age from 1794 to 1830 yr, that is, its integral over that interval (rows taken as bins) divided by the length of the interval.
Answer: 463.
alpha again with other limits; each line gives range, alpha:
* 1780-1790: 433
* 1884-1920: 461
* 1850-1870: 459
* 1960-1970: 411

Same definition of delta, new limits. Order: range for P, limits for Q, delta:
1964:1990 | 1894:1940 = 4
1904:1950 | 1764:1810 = 3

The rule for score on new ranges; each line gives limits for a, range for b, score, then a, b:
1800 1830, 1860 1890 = 458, 458.1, 429.7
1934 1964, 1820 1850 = 426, 391.6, 426.3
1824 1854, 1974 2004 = 426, 426.3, 405.8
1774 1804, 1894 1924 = 431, 422.4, 431.2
